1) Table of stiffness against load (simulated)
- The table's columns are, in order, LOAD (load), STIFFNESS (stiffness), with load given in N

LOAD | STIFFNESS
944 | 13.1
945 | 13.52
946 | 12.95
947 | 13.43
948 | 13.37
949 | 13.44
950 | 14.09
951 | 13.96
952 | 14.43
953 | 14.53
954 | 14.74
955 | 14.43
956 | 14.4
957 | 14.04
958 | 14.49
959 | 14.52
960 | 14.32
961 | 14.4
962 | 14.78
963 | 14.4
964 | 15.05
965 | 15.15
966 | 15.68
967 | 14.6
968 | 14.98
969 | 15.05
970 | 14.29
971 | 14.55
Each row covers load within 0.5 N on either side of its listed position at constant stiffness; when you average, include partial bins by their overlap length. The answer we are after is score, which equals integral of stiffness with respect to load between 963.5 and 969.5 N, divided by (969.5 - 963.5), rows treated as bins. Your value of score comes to 15.1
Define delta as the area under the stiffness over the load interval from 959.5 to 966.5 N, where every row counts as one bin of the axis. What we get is 104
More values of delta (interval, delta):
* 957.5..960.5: 43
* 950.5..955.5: 72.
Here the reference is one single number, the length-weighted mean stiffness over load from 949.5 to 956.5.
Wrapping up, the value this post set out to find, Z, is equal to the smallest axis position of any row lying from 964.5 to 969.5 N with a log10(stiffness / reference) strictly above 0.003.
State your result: 965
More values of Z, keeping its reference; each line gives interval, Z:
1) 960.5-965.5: 962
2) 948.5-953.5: 953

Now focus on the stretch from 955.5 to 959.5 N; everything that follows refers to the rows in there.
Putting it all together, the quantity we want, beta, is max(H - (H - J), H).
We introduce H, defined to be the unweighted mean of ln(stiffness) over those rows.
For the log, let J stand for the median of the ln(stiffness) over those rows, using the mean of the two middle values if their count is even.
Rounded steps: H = 2.66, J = 2.670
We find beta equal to 2.67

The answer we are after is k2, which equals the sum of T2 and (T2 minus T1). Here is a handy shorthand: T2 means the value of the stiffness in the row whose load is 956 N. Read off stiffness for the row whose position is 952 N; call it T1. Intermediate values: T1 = 14.43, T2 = 14.4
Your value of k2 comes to 14.4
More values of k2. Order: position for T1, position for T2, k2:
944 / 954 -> 16.4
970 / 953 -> 14.8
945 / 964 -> 16.6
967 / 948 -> 12.1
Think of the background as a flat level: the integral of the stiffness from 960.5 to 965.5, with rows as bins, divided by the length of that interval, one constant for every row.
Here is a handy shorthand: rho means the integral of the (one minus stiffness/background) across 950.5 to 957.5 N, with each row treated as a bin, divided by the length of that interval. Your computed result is 0.03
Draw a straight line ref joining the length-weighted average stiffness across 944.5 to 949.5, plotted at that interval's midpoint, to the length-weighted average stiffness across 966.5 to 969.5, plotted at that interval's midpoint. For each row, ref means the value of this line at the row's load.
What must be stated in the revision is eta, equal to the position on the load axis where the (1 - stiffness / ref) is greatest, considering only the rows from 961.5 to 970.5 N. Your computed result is 970 N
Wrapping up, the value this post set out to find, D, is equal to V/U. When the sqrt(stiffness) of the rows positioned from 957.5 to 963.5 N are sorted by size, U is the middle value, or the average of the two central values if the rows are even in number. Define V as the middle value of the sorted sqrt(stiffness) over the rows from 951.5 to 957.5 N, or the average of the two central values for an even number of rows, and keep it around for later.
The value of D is 0.999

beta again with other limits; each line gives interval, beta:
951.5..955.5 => 2.68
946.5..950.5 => 2.61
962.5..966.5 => 2.71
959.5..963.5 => 2.67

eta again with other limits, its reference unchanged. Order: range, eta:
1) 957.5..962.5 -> 960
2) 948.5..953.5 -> 949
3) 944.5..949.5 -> 946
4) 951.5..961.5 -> 957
